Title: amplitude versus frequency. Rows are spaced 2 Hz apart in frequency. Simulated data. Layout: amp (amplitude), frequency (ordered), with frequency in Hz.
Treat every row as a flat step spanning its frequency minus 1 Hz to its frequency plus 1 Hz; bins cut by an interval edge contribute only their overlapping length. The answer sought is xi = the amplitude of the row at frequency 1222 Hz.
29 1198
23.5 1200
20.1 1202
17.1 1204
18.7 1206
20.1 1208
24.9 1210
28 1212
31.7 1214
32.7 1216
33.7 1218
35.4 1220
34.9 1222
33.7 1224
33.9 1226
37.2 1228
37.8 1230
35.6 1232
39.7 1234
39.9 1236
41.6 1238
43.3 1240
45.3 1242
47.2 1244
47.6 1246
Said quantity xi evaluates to 34.9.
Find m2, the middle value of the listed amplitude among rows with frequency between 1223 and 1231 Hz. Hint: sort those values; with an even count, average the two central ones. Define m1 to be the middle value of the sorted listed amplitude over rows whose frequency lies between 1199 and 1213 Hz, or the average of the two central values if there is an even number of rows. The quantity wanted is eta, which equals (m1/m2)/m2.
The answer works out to 0.016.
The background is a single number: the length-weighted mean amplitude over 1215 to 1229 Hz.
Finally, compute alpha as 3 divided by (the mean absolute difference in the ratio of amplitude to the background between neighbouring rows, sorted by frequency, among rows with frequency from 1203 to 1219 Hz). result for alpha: 44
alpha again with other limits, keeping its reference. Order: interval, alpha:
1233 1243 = 74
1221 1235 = 54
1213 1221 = 84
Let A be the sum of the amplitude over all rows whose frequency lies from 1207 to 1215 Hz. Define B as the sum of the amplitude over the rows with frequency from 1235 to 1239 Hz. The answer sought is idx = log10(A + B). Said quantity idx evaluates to 2.3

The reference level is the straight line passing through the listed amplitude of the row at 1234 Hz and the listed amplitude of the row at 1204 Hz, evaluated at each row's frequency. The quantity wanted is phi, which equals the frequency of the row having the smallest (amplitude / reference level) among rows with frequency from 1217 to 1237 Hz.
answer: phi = 1232 Hz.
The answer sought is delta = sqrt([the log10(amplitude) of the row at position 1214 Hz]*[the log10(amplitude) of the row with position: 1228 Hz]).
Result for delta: 1.54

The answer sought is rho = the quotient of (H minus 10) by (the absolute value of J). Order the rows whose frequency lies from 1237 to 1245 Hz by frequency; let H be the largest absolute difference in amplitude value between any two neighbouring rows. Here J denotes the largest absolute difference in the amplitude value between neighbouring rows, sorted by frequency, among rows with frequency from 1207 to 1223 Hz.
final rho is -1.7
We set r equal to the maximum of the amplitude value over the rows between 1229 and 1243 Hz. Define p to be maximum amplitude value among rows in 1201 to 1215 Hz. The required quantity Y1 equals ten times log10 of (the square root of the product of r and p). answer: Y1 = 15.8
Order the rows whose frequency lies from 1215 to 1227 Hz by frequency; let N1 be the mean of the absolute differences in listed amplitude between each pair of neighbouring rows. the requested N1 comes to 0.9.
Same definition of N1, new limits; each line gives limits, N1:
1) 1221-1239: 1.7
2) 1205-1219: 2.5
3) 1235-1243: 1.8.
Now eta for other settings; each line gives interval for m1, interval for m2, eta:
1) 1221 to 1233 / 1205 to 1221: 0.040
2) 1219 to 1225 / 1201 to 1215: 0.086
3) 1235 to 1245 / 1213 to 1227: 0.038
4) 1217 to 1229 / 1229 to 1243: 0.022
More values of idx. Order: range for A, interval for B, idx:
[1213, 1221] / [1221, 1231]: 2.5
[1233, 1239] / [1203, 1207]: 2.2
